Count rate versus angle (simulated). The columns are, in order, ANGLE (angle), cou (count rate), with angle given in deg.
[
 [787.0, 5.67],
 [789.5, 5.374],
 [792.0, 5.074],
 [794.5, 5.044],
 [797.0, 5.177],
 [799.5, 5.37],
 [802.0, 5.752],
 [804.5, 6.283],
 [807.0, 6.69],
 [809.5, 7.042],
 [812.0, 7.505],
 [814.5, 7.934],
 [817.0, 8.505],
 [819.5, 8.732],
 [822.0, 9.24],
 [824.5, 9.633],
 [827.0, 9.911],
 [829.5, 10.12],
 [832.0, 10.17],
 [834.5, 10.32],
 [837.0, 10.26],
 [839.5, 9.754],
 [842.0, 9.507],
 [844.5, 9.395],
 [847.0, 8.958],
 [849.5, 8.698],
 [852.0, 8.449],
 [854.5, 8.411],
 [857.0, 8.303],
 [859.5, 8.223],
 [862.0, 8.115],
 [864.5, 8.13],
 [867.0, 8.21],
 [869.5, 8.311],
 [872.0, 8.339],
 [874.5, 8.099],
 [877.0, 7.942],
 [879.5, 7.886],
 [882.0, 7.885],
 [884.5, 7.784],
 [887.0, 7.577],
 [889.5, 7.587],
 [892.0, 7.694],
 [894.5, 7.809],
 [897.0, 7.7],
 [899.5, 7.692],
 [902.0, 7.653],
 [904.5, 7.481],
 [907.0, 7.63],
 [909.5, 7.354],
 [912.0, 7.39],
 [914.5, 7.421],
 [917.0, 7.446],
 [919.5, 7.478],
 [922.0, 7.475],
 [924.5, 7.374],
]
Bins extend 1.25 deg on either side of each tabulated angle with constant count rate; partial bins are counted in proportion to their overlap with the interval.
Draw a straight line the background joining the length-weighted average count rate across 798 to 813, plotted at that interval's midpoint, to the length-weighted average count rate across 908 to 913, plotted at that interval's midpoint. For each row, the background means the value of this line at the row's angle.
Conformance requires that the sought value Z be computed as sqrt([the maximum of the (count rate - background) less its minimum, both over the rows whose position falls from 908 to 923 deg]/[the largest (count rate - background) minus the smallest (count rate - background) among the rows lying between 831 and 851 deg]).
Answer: 0.1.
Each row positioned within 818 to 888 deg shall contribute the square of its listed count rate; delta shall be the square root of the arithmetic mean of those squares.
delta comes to 8.8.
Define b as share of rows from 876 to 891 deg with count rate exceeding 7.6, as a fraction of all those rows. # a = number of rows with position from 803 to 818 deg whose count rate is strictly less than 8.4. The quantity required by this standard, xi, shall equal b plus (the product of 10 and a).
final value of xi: 50.7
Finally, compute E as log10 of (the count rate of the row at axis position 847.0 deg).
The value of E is 0.952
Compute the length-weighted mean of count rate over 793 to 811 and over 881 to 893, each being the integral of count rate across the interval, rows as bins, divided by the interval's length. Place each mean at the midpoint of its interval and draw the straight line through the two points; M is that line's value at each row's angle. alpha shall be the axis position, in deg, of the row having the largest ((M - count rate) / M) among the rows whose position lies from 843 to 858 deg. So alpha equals 857.0 deg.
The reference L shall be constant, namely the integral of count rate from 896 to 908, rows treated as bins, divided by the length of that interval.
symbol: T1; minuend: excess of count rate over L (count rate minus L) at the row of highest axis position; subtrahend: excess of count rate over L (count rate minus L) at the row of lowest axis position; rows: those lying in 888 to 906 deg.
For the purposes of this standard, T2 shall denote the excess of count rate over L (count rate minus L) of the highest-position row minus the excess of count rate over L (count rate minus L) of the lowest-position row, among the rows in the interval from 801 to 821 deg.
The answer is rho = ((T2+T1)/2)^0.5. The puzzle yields 1.2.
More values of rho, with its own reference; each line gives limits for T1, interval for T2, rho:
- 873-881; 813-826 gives 0.9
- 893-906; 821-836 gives 0.6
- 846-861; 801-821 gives 1.1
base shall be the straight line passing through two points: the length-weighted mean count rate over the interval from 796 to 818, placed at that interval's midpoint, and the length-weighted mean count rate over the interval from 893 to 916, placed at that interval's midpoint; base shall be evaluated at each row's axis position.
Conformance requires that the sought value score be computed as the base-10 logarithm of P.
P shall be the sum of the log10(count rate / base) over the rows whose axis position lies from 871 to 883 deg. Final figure -0.70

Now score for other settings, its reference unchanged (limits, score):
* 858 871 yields -0.55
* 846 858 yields -0.39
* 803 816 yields -0.95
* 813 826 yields -0.26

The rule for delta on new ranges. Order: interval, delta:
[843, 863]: 8.6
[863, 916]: 7.8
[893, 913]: 7.6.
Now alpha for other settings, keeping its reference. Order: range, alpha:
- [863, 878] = 877.0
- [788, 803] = 794.5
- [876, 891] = 889.5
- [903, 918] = 917.0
